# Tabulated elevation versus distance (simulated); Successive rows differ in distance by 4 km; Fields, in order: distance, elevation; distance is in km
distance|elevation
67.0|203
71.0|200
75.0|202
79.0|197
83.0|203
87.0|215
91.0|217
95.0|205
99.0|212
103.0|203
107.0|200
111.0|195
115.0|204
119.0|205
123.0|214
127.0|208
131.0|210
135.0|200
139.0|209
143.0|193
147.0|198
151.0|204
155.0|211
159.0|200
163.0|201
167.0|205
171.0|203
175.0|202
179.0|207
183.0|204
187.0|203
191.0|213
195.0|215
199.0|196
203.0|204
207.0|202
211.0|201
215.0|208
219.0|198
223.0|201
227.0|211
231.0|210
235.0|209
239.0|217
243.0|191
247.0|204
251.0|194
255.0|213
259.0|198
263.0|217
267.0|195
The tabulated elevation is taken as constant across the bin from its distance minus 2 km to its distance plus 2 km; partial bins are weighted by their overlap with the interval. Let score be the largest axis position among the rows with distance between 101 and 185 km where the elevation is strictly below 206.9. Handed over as 183.0 km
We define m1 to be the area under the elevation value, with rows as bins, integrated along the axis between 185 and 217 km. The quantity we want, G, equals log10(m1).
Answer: 3.8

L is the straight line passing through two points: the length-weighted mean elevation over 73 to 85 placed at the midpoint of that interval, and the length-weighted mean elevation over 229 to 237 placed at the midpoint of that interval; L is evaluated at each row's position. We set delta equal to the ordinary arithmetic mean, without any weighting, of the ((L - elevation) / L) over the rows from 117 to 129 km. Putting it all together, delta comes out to -0.029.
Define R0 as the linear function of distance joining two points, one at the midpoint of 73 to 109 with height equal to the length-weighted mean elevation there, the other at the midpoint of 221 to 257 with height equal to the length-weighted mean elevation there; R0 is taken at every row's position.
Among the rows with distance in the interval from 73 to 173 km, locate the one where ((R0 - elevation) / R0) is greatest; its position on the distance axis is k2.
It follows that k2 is 143.0 km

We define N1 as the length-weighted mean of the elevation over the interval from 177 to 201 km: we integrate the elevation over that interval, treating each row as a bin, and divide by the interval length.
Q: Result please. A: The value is 206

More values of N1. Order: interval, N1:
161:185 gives 204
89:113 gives 205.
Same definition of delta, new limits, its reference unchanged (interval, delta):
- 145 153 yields 0.018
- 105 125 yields -0.004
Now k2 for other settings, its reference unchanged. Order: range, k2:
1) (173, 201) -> 199.0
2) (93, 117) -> 111.0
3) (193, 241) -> 199.0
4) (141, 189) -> 143.0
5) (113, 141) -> 135.0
